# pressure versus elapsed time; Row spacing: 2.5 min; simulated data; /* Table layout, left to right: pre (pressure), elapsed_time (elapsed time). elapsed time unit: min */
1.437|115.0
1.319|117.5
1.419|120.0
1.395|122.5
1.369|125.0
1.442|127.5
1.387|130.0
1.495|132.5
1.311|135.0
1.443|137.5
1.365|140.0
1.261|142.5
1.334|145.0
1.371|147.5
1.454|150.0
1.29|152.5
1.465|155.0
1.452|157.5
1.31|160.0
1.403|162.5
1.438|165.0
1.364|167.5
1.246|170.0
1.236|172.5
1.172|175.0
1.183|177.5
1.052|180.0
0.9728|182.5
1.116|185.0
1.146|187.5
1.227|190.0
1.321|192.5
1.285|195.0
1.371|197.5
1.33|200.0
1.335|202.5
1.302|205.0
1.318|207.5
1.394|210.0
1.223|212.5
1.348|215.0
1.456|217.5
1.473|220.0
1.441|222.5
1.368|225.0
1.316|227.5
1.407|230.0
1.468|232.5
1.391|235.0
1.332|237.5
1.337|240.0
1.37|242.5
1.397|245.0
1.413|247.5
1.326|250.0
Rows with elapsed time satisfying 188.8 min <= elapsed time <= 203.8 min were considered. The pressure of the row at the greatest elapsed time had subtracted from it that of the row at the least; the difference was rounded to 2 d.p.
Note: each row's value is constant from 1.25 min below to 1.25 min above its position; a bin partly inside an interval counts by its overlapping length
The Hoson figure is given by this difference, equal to 0.11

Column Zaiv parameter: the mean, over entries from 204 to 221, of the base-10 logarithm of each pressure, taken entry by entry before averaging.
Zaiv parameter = 0.132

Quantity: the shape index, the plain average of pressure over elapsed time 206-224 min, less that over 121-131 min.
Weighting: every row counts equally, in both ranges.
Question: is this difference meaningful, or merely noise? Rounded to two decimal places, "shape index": -0.02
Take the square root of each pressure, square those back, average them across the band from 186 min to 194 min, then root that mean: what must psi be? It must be 1.11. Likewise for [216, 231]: 1.19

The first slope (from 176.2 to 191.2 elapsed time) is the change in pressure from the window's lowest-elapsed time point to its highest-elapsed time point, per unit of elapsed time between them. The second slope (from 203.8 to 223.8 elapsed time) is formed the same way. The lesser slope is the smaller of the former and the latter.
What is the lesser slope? 0.004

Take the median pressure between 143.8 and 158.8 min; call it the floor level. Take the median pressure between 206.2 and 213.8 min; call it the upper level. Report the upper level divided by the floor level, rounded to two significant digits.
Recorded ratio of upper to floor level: 0.93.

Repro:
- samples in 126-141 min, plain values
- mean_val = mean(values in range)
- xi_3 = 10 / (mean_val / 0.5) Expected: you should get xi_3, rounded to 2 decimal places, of 3.55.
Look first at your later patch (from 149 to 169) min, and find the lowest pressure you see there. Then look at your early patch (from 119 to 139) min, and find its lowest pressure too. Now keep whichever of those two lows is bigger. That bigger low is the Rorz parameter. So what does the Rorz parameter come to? 1.31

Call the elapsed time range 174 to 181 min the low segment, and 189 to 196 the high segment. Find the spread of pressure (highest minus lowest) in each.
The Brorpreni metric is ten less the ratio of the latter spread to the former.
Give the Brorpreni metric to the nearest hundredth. 9.28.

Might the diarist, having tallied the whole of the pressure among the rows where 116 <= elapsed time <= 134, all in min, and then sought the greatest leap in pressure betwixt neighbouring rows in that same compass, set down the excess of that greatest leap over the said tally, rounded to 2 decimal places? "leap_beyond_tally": -9.72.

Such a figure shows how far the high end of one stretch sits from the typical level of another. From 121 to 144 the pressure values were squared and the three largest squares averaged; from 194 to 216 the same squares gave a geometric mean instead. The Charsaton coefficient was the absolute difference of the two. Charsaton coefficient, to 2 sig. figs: 0.38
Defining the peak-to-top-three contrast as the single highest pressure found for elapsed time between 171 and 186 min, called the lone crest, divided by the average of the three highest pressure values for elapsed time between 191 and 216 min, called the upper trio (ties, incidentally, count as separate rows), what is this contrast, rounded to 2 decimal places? 0.90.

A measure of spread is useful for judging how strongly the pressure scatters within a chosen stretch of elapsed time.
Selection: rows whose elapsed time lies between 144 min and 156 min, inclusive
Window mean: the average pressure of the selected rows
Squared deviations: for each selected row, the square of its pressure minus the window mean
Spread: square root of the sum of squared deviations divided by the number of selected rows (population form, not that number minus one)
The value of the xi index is 0.068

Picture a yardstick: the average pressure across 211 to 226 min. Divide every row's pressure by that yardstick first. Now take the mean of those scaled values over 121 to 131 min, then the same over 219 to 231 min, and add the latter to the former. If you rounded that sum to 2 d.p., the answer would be 2.02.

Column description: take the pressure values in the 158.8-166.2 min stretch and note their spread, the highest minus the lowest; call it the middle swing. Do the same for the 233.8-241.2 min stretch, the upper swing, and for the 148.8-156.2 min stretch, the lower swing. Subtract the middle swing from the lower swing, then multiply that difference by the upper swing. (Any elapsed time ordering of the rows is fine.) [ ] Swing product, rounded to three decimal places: 0.003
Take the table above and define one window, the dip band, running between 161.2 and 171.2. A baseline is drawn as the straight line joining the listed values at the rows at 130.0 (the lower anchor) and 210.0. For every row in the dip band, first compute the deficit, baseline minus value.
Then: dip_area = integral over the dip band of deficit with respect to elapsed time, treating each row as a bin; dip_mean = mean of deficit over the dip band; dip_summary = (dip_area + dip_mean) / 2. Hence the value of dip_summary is 0.15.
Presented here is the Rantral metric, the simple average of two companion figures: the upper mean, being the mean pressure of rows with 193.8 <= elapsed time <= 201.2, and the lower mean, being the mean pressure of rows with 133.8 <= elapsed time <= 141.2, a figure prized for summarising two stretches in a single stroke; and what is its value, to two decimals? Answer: 1.35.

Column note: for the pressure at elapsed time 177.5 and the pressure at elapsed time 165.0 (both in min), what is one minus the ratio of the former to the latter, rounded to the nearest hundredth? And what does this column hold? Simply 0.18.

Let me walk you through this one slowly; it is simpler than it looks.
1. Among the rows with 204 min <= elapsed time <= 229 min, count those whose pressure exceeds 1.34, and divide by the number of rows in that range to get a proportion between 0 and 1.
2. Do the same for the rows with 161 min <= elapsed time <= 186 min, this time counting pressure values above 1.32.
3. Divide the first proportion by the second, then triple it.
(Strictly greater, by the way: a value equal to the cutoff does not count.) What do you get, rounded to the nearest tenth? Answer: 6.0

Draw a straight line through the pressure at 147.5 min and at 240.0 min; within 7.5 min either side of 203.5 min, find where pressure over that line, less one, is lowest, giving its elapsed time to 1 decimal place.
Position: 205.0 min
